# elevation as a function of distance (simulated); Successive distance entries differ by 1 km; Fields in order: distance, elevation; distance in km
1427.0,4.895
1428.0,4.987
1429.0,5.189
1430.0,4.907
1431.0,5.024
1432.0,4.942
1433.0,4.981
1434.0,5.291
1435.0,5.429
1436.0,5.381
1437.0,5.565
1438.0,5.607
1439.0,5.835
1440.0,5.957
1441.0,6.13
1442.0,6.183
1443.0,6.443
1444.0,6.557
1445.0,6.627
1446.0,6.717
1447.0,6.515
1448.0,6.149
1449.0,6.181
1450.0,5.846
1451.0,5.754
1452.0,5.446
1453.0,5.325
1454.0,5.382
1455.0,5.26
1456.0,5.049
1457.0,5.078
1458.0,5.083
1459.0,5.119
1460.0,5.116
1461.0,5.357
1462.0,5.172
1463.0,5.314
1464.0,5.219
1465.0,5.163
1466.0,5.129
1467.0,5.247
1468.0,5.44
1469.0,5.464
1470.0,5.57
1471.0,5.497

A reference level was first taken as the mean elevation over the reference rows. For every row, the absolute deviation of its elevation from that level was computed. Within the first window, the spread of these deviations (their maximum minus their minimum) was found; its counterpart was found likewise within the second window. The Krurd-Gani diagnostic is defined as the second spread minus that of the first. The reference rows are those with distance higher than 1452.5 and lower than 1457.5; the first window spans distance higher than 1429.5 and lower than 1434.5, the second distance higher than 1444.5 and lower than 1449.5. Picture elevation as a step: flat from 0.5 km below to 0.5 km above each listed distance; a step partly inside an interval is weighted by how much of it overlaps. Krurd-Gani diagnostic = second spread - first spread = 0.33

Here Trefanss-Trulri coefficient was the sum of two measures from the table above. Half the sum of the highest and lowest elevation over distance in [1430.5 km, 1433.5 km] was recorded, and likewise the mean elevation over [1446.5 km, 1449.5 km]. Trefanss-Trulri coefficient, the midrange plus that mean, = 11.3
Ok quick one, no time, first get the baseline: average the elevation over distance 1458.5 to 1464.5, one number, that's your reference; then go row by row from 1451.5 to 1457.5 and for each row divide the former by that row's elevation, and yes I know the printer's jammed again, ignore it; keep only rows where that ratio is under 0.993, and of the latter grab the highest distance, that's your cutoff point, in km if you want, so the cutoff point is 1455.0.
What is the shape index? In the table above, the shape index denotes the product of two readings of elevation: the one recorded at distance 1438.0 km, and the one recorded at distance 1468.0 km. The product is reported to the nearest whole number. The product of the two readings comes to 31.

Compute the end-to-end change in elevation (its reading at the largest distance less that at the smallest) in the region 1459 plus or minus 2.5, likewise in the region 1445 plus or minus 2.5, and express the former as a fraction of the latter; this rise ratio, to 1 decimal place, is 3.9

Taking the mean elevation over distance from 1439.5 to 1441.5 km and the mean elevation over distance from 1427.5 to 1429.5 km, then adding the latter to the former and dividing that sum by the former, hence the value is 1.84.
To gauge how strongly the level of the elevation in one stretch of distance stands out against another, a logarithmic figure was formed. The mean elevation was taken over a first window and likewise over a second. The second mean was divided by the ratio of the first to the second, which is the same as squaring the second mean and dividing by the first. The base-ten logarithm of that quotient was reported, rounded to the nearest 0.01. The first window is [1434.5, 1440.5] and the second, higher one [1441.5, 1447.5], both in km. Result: 0.88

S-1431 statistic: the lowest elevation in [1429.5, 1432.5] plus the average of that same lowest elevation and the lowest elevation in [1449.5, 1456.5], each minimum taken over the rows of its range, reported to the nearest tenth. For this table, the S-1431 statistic 9.9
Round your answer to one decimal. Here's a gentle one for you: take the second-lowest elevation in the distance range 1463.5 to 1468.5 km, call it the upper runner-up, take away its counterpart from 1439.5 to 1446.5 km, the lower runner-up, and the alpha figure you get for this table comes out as -1.0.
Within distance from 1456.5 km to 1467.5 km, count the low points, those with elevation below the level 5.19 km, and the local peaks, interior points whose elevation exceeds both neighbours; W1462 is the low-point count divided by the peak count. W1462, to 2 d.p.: 2.33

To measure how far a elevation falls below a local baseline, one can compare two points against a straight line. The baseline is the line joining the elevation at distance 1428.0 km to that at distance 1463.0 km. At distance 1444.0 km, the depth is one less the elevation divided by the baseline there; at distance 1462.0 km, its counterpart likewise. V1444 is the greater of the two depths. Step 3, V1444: 0.03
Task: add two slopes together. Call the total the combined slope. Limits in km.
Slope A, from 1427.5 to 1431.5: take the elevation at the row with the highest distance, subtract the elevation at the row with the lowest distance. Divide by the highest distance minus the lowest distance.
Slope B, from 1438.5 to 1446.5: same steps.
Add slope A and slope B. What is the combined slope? 0.14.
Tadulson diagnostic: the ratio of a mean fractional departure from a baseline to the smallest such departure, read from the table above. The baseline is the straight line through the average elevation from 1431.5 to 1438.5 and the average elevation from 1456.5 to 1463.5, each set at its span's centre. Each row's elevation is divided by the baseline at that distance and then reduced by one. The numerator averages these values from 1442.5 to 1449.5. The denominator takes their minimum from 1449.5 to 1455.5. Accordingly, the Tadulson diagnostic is 21.4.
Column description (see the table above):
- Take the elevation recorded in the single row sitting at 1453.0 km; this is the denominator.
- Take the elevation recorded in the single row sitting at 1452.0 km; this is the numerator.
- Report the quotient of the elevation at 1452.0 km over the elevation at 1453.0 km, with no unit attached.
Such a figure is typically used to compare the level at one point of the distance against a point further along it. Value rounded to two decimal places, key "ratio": 1.02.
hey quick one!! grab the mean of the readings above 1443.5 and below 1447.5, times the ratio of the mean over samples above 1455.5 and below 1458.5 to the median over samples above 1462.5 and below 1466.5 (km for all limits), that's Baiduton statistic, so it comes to 6.5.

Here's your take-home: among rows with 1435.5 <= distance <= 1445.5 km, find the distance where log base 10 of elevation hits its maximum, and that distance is 1445.0 km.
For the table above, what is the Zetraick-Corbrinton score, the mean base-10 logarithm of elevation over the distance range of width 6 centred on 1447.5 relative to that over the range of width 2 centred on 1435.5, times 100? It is 109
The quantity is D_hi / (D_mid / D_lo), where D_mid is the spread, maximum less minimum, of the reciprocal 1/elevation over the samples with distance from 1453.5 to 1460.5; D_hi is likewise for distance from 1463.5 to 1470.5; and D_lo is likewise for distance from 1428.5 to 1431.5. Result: 0.014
